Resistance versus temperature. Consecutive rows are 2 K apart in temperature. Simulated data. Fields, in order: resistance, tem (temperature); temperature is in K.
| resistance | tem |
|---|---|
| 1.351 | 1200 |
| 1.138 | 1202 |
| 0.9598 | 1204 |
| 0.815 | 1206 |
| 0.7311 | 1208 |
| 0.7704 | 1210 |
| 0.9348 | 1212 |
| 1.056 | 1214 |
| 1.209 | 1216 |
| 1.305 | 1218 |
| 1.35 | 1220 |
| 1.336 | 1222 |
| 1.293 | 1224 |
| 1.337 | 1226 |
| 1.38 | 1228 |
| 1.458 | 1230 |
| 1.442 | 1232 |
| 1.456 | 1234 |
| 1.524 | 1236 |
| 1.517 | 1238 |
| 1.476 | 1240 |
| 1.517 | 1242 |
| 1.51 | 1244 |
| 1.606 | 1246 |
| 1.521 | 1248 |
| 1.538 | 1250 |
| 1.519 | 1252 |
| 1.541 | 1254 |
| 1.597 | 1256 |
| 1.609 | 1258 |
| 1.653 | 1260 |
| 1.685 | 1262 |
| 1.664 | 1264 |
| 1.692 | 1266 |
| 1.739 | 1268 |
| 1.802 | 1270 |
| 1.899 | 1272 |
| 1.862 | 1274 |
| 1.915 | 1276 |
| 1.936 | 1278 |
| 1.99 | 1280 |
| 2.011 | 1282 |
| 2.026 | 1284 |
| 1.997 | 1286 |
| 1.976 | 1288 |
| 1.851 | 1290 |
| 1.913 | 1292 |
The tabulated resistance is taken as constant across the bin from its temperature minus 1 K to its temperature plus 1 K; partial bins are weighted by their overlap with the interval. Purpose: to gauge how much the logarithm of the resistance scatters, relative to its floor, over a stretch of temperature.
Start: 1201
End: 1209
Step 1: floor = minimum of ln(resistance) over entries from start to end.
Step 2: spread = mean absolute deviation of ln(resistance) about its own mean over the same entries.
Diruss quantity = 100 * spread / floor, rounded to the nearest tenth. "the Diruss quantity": -48.4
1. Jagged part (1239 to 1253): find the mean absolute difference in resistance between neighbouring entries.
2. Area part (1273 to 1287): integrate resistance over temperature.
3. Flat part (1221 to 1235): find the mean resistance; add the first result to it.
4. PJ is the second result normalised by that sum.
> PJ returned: 19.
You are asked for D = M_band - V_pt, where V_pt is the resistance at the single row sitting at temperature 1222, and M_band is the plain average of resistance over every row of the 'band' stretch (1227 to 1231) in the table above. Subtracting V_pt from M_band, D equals 0.1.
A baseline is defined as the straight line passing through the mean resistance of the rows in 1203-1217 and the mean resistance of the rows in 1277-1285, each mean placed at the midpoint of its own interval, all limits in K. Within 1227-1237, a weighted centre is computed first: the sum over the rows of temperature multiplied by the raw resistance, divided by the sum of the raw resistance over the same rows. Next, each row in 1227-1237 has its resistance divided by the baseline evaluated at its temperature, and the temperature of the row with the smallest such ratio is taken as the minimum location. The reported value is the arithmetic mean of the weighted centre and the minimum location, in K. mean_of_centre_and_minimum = 1233.0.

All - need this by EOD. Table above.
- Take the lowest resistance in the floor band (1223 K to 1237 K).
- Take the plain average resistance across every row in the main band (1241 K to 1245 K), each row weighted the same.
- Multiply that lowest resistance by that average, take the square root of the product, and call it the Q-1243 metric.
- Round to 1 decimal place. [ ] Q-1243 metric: 1.4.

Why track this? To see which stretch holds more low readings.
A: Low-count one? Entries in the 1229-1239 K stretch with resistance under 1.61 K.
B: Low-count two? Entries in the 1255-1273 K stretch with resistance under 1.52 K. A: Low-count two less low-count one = -5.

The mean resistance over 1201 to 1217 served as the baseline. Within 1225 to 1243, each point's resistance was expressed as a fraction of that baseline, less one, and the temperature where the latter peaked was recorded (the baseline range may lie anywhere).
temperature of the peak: 1236 K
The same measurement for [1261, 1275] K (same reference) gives 1272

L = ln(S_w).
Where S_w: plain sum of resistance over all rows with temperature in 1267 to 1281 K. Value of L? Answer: 2.58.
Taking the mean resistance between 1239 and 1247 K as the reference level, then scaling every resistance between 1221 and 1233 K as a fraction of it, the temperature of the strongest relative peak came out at 1230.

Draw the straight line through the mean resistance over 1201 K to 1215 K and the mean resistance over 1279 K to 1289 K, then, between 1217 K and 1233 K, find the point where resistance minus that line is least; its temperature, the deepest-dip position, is 1224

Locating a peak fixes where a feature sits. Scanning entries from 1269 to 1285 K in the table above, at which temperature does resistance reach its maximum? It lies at 1284 K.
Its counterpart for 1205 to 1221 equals 1220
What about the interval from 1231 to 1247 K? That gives 1246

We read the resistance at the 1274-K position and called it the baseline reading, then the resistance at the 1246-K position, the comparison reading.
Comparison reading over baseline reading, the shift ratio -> 0.86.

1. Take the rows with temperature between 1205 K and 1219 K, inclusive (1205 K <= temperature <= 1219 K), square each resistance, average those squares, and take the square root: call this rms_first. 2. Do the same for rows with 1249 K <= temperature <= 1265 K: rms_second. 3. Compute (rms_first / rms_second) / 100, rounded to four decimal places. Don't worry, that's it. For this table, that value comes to 0.0062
